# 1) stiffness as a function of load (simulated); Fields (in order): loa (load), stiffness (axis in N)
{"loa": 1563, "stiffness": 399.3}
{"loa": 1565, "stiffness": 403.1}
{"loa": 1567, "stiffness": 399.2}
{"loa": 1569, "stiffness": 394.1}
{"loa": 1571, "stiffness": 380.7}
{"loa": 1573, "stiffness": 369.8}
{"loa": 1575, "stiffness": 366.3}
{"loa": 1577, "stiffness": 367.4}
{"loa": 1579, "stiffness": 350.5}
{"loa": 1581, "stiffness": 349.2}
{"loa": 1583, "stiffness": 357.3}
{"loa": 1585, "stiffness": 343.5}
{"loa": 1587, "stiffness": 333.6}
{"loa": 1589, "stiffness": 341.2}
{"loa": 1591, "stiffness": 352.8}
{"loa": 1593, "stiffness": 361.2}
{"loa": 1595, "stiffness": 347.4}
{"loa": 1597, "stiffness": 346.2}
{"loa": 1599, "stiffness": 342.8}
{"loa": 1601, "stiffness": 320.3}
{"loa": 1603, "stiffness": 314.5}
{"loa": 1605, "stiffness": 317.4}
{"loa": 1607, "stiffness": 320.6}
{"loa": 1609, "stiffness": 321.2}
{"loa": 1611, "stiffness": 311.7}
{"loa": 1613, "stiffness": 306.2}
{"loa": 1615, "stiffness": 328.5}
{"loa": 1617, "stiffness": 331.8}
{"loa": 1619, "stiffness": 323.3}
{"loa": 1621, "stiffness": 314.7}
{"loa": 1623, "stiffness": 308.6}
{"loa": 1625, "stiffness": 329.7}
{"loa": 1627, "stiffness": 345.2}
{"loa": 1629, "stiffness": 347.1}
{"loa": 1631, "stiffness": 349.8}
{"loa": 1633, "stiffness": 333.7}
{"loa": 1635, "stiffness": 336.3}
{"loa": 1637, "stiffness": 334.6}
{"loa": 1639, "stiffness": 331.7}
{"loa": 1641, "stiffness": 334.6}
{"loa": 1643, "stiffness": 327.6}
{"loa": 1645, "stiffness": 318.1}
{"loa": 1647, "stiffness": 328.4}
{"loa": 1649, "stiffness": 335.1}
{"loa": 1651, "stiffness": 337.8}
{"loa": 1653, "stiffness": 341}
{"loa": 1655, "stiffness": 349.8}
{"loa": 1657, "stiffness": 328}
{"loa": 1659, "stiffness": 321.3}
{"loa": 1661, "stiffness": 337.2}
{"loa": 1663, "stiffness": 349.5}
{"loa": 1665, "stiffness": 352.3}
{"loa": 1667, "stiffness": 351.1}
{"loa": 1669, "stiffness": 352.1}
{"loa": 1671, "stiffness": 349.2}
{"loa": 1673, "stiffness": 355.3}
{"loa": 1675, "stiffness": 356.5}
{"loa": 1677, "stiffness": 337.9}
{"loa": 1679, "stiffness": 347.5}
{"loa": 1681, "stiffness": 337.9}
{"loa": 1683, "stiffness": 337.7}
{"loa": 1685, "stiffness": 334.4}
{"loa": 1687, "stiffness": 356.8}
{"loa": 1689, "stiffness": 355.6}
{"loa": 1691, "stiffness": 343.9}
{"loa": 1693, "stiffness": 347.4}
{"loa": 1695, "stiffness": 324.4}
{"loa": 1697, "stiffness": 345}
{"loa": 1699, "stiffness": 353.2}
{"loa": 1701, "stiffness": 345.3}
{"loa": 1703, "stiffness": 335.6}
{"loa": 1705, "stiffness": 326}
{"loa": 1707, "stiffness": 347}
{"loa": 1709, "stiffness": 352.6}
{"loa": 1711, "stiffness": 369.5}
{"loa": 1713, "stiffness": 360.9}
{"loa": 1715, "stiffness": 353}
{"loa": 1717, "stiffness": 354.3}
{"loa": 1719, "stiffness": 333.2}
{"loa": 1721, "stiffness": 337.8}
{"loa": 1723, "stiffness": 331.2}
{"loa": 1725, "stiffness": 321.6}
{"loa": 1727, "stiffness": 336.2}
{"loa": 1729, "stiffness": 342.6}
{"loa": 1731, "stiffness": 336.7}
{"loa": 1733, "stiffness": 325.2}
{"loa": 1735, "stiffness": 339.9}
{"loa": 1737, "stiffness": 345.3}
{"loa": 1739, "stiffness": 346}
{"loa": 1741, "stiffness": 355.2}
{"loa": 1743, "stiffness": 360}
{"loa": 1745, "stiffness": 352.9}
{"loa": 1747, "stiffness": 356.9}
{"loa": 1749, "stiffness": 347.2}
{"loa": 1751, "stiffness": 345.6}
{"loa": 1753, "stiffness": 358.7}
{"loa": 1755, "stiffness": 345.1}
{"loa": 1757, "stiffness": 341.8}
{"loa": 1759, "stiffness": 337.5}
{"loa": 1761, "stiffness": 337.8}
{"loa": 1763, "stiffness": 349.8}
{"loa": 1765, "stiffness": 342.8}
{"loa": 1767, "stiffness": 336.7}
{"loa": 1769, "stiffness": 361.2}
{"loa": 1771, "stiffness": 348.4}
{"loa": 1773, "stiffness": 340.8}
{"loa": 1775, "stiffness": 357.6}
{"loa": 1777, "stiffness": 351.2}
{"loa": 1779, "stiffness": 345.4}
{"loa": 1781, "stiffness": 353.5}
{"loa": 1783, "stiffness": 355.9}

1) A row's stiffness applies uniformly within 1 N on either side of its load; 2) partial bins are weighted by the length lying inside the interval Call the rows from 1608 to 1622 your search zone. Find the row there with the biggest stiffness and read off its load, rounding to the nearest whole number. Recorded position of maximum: 1617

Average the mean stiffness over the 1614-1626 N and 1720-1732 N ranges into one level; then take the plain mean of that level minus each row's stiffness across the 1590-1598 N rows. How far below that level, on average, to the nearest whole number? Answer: -23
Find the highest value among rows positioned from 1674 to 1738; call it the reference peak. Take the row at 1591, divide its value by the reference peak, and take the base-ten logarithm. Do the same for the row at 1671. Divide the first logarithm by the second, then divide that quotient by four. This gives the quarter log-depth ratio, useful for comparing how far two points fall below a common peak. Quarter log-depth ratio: 0.20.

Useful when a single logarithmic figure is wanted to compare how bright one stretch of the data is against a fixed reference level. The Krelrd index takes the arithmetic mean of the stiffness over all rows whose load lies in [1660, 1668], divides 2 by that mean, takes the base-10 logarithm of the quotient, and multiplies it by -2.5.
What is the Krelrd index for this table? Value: 5.60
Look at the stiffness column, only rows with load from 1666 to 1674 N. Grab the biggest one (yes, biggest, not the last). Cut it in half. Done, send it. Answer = 178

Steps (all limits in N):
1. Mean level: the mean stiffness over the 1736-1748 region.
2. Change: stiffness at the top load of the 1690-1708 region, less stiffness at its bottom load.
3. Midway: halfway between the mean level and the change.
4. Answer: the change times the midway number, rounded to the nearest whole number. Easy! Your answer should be 552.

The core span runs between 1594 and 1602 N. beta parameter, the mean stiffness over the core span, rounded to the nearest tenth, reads 339.2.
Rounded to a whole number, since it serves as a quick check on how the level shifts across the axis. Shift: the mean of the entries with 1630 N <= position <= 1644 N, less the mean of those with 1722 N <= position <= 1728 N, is 6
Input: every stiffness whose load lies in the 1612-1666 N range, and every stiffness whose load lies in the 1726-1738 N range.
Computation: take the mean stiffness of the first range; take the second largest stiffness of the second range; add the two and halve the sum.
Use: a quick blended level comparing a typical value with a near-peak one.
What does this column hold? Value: 338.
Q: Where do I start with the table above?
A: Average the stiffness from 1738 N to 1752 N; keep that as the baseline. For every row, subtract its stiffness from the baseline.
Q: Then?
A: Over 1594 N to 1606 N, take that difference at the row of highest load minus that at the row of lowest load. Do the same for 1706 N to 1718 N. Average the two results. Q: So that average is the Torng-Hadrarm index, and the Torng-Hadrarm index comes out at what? 11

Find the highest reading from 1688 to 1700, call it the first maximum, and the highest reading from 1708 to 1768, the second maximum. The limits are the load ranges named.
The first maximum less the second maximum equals -14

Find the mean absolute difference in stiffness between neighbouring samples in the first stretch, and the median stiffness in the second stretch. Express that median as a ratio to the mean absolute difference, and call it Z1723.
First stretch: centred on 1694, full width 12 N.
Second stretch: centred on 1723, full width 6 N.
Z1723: 25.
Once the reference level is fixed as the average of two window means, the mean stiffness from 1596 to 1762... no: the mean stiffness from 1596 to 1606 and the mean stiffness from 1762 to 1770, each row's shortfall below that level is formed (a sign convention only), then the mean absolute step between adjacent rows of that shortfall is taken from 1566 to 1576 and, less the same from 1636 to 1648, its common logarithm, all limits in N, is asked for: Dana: 0.23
